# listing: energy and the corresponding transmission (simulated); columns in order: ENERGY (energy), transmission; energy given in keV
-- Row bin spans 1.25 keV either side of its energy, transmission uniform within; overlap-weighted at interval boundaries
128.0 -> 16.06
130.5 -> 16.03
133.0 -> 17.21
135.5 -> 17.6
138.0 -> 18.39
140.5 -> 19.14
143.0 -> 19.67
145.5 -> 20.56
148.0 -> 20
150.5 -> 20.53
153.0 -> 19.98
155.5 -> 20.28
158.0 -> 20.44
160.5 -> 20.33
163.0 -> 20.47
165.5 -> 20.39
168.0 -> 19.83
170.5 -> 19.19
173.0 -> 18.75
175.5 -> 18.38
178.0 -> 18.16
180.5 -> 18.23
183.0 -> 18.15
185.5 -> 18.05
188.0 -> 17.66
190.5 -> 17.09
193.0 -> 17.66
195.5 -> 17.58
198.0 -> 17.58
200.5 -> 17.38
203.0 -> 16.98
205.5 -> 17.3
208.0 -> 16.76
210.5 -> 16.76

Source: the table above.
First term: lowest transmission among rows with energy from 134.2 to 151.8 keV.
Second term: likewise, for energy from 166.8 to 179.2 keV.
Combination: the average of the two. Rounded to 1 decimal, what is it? 17.9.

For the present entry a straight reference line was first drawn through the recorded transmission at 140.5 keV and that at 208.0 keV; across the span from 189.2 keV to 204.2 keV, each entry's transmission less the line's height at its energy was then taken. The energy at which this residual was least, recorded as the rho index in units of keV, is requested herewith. 190.5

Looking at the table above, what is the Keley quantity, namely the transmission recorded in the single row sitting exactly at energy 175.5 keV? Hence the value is 18.38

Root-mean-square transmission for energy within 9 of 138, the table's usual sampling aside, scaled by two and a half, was 46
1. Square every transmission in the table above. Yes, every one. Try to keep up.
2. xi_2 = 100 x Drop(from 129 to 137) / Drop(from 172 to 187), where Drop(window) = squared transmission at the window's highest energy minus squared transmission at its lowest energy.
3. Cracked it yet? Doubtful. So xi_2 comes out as -205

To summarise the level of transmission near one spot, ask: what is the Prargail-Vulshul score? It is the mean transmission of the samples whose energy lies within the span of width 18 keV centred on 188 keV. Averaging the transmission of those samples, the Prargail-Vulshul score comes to 17.8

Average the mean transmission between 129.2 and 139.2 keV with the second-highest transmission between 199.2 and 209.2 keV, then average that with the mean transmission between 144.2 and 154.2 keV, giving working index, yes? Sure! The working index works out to 18.8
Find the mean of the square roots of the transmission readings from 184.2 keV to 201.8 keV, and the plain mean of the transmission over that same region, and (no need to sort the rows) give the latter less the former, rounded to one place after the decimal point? 13.4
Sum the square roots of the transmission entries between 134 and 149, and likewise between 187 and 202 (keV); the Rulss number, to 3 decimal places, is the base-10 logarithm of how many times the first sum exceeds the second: 0.020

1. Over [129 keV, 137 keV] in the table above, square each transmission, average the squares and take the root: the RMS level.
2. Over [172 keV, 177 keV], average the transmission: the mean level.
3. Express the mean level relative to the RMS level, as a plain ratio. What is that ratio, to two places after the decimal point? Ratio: 1.09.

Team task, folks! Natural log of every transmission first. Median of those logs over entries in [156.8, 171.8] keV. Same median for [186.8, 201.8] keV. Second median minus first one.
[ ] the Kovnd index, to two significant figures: -0.15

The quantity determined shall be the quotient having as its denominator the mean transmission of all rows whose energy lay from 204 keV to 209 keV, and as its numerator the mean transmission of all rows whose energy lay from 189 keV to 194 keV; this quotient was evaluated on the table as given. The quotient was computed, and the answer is 1.02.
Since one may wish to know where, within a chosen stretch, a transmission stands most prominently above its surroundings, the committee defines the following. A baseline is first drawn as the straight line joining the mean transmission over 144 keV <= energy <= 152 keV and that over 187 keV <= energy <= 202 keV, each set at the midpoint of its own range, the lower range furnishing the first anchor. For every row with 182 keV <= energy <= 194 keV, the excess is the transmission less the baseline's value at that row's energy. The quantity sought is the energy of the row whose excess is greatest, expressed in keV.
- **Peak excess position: 193.0 keV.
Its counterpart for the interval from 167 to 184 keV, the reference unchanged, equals 168.0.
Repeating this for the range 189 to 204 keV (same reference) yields 198.0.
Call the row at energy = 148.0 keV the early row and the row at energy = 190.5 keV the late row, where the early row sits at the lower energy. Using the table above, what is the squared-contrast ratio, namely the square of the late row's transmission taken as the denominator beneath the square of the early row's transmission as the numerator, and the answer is 1.37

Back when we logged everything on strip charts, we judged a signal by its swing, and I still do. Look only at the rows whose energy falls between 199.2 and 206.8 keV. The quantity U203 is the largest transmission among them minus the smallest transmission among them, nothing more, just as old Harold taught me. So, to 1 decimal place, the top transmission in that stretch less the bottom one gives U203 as 0.4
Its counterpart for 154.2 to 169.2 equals 0.6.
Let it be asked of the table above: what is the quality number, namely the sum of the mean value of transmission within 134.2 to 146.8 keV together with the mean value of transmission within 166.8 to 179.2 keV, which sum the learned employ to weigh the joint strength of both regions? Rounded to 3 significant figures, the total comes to 37.9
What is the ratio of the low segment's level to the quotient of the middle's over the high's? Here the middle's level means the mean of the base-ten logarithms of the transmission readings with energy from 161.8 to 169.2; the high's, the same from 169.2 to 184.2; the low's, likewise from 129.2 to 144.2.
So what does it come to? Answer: 1.22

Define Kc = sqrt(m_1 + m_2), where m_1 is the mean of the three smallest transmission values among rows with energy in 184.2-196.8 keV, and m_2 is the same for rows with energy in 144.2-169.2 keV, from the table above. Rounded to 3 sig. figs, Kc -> 6.11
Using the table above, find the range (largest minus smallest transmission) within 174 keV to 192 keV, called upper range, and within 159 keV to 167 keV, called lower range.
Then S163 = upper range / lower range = 9.2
